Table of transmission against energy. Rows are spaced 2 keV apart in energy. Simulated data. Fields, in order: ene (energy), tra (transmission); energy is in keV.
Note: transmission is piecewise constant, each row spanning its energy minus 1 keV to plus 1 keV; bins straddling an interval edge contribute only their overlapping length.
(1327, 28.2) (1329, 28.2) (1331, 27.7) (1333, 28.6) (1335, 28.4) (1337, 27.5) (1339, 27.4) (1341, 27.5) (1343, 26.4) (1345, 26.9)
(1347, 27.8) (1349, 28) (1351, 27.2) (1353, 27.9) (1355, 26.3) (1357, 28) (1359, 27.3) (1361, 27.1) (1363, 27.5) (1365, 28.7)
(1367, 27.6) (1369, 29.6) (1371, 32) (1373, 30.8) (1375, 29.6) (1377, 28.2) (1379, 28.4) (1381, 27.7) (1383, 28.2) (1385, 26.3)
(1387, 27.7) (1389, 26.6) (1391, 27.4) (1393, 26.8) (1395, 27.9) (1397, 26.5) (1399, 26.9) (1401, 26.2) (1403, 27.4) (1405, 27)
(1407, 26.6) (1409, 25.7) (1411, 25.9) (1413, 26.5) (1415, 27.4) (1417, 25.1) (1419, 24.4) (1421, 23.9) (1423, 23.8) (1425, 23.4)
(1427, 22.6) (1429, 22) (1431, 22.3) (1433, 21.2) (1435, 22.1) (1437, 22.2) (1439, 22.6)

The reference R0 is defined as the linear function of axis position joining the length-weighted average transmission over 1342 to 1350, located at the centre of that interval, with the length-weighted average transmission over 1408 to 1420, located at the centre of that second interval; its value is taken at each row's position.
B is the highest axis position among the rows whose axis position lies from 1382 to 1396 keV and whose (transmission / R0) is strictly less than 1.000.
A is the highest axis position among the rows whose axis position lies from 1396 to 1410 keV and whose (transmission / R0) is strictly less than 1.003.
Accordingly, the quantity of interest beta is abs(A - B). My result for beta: 24 keV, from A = 1409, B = 1385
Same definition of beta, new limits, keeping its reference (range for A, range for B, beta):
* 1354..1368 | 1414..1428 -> 72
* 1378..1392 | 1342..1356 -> 30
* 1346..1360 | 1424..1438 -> 82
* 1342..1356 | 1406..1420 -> 64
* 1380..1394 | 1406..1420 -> 34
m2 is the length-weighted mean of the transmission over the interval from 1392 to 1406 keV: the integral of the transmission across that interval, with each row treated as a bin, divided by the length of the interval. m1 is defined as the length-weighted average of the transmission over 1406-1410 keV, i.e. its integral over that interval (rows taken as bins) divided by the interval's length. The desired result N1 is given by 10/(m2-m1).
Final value 12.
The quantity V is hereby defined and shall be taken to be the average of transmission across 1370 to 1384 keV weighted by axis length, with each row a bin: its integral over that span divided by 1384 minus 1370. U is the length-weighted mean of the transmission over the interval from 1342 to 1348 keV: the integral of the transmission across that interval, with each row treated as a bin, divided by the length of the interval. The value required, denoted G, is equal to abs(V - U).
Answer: 2.2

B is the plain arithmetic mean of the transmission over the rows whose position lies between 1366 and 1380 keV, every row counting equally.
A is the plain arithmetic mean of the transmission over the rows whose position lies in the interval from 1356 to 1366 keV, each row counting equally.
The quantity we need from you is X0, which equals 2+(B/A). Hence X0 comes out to 3.06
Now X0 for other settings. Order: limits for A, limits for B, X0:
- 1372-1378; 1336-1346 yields 2.92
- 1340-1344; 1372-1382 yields 3.07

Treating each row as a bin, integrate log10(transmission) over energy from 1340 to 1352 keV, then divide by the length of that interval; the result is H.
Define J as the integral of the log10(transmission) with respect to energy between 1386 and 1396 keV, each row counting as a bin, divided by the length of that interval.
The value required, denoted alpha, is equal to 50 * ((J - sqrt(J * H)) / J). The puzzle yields 0.0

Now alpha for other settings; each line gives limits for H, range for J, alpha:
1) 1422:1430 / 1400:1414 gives 1.1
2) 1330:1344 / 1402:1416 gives -0.3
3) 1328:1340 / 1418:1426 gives -1.2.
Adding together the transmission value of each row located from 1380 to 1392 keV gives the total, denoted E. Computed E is 164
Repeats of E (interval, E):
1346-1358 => 165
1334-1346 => 164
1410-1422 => 153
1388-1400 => 162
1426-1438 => 132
